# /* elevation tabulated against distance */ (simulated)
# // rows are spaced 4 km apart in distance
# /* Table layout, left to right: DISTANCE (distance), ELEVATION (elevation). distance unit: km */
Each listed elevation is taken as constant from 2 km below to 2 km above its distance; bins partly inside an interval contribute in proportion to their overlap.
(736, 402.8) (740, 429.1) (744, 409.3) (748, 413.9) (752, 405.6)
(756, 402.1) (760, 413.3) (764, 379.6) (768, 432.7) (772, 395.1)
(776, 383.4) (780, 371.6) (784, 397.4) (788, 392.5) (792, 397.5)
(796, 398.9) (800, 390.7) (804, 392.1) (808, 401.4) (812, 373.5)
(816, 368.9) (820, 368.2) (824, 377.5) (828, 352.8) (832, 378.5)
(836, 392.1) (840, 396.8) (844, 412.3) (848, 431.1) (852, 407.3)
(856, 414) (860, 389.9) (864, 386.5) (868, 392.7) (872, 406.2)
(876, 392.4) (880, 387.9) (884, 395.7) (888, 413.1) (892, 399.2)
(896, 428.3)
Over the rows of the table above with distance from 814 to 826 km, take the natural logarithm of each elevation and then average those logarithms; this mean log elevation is 5.92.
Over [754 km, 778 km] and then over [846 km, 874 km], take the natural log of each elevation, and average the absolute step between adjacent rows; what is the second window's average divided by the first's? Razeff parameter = 0.44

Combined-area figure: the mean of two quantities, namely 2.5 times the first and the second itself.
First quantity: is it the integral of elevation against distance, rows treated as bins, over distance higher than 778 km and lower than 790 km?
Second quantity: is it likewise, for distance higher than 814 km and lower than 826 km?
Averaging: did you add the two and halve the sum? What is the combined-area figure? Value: 8037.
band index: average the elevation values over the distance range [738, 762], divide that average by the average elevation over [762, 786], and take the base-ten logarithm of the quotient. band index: 0.020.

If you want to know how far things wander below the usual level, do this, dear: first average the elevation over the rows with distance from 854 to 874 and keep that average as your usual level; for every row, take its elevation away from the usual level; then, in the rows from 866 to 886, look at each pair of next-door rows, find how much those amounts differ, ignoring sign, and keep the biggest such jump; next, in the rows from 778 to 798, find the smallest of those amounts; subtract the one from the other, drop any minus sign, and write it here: 15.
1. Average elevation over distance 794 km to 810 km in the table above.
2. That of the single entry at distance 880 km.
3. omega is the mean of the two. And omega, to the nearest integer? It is 392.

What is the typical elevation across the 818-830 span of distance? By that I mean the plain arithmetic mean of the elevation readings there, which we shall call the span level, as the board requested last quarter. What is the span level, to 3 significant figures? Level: 366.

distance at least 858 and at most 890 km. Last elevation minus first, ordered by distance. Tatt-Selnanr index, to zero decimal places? 23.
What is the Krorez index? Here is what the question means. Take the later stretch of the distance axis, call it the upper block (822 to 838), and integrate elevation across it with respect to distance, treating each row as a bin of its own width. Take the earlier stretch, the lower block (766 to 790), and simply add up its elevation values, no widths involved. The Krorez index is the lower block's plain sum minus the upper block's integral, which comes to -3631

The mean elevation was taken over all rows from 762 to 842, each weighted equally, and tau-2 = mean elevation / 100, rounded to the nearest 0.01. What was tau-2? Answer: 3.87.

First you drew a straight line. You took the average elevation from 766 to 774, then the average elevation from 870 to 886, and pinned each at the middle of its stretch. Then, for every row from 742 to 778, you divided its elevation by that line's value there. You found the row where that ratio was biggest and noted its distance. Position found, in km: 768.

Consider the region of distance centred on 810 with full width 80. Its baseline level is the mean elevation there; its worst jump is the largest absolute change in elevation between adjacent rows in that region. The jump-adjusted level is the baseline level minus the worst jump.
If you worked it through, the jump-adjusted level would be 361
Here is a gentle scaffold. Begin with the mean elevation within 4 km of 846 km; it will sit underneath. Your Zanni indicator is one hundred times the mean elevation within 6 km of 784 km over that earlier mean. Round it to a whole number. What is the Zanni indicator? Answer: 92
